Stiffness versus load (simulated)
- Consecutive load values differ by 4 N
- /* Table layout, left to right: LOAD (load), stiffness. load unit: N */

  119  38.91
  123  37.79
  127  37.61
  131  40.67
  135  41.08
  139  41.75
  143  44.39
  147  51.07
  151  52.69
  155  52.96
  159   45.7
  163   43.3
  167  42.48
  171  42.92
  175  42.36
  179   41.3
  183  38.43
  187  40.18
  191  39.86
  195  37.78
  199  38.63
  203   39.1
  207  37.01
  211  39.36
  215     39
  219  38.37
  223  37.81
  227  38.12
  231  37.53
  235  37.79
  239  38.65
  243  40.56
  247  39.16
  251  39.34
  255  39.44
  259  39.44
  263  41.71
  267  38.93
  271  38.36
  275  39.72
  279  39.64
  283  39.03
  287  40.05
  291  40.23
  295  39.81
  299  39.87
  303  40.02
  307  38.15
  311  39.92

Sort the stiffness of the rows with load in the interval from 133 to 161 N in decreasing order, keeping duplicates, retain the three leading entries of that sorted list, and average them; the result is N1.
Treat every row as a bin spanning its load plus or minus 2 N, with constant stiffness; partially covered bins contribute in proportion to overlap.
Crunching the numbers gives 52.2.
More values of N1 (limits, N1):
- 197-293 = 40.8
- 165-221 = 42.6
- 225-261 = 39.8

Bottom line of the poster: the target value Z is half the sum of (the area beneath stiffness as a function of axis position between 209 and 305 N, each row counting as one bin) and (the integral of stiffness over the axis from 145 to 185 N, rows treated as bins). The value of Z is 2790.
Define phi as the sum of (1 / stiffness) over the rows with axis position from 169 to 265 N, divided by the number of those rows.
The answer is 0.0255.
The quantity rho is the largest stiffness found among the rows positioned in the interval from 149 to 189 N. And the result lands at 52.96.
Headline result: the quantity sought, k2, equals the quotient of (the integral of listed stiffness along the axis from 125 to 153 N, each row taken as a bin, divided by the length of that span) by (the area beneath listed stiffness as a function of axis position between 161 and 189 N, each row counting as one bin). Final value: 0.0380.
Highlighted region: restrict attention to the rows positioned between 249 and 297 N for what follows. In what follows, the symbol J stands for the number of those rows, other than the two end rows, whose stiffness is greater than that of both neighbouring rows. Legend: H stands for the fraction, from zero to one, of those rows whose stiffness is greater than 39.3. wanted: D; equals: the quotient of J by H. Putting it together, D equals 4.0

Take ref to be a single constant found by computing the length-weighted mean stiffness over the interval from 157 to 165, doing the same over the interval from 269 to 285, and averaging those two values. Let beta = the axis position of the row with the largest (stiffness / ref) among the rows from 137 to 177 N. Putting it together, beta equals 155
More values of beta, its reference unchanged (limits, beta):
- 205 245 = 243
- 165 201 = 171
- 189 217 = 191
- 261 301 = 263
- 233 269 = 263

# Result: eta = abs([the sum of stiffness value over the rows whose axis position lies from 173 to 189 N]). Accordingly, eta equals 162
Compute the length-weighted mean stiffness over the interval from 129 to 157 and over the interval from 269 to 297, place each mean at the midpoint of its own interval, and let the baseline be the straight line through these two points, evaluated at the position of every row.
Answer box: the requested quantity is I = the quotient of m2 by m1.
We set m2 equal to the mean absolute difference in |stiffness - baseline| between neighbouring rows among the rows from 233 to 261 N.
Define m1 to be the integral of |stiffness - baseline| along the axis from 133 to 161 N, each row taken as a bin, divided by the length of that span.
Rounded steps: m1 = 4.5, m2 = 0.87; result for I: 0.19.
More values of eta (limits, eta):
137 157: 243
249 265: 160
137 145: 86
